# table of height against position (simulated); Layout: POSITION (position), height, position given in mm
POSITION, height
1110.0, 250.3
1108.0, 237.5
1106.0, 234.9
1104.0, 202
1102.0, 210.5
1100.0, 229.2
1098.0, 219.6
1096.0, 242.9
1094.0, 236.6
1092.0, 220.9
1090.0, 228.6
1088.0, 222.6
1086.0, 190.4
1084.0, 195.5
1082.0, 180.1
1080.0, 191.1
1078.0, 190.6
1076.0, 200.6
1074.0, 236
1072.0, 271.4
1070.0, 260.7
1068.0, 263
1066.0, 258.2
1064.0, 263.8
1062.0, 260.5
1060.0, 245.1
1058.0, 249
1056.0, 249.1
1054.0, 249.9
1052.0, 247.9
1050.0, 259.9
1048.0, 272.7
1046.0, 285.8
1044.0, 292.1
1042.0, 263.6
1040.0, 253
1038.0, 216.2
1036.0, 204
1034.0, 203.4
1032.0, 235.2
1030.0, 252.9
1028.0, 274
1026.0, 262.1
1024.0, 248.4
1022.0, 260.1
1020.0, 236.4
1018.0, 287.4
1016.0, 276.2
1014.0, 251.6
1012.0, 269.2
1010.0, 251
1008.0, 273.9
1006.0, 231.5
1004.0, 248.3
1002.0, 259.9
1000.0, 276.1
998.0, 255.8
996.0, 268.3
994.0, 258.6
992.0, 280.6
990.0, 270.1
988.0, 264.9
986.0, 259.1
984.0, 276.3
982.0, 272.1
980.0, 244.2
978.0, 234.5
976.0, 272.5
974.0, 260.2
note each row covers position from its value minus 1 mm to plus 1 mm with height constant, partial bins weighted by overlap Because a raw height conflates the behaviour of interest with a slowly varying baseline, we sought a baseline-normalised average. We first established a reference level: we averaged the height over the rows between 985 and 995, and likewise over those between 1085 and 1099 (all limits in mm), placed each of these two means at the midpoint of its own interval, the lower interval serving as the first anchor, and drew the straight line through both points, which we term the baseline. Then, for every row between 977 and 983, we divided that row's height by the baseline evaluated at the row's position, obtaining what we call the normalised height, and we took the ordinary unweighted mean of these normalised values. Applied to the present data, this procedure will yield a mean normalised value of 0.92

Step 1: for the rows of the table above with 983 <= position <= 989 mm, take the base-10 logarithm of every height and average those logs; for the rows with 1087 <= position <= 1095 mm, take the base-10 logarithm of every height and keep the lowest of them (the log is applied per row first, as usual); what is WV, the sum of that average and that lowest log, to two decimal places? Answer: 4.77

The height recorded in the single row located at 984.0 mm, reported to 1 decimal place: 276.3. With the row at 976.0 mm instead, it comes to 272.5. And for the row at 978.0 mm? 234.5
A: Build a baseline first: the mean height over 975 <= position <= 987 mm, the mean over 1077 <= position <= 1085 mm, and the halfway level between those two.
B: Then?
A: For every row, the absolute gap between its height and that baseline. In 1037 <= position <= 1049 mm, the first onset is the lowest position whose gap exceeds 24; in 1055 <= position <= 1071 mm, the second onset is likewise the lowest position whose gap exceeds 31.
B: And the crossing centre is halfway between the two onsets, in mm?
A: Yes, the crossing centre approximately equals 1051 mm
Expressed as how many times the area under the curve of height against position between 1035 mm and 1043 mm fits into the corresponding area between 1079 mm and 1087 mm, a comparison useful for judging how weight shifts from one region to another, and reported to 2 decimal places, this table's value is 0.81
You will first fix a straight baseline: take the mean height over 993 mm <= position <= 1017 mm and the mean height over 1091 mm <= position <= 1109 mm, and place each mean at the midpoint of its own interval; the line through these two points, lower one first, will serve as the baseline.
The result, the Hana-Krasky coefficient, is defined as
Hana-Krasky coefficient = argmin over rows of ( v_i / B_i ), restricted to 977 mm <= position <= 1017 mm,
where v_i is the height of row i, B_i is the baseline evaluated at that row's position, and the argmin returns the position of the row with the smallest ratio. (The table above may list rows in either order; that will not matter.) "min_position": 978.0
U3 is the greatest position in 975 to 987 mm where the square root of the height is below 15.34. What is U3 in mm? 978.0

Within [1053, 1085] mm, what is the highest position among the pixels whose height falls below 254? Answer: 1084.0 mm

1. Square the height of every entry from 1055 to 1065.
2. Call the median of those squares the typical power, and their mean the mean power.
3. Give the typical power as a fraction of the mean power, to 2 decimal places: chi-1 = 0.96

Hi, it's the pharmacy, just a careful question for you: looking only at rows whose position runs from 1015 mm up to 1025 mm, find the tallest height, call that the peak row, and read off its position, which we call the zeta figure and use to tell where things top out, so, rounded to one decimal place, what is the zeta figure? 1018.0 mm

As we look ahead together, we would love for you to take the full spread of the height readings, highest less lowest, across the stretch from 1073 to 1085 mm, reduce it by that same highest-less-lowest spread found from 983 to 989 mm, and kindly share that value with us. 39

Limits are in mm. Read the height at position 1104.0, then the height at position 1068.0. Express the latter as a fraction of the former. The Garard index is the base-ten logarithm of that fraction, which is 0.11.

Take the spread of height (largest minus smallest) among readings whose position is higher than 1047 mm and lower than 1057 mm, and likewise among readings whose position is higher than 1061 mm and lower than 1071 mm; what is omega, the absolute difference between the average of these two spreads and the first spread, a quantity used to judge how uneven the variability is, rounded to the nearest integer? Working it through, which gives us 10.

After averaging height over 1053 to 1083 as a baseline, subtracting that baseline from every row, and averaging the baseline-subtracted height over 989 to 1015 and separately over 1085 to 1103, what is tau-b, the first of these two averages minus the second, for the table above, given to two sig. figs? 39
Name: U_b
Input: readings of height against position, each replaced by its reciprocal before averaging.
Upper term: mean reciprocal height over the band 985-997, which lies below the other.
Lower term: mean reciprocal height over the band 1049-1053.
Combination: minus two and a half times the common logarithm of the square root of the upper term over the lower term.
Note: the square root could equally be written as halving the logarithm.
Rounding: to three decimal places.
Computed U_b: 0.027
